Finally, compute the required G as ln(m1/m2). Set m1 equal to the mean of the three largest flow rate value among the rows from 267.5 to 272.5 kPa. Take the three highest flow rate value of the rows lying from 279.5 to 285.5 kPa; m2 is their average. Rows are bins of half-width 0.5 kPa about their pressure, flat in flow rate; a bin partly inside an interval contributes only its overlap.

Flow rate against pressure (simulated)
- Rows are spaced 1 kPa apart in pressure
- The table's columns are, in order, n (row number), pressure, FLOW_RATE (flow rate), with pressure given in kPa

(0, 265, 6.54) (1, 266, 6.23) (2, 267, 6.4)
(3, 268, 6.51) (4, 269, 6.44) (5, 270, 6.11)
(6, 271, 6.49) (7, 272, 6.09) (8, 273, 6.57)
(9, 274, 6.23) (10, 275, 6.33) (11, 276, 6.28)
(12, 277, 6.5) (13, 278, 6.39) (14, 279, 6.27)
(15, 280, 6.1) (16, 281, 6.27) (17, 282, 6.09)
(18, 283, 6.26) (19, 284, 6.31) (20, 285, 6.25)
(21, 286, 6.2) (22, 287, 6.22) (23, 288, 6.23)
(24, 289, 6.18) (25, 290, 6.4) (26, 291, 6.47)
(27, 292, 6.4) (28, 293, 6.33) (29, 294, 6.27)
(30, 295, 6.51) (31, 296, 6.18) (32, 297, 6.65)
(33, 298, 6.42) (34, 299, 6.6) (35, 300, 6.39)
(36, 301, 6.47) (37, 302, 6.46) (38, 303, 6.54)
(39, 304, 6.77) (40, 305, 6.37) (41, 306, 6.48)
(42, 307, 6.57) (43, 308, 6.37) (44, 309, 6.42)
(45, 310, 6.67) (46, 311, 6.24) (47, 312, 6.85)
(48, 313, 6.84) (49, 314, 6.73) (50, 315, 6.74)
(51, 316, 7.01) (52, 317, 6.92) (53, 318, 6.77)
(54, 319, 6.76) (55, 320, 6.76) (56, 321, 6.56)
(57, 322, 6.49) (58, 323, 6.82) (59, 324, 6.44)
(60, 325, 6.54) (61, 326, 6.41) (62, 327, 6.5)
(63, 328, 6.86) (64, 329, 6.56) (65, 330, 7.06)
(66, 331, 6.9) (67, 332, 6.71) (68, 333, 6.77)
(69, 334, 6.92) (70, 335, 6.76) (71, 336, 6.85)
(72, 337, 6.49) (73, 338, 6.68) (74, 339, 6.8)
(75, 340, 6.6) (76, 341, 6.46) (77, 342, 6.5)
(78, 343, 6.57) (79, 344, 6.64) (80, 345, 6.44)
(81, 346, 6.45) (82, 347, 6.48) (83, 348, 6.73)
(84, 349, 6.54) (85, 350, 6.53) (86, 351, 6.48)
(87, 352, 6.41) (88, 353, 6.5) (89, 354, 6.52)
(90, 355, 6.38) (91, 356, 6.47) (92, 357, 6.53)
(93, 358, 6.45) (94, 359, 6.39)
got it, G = 0.031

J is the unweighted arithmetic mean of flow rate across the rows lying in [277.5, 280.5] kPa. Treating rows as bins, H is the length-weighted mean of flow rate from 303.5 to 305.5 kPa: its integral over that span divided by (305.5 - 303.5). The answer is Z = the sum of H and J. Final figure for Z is 12.82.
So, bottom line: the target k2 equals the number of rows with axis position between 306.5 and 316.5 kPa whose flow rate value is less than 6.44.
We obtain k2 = 3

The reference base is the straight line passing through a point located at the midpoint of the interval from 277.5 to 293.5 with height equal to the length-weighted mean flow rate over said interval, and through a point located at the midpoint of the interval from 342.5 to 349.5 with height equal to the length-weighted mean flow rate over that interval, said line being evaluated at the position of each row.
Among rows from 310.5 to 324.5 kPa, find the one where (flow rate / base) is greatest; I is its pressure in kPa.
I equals 316 kPa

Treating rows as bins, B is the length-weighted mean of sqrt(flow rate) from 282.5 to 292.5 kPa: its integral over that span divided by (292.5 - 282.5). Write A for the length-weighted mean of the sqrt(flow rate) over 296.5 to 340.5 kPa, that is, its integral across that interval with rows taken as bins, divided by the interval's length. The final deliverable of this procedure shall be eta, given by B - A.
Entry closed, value -0.07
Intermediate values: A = 2.58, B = 2.51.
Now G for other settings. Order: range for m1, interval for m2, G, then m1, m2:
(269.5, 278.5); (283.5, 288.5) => 0.040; 6.52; 6.26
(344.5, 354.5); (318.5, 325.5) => -0.027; 6.60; 6.78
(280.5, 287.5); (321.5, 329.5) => -0.072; 6.28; 6.75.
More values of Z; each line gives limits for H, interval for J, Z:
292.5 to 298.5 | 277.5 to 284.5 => 12.63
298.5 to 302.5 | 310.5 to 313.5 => 13.12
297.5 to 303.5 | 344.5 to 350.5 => 13.01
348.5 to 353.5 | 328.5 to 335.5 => 13.30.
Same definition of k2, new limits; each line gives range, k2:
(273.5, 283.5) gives 9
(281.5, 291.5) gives 9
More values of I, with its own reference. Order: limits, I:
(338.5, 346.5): 339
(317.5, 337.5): 330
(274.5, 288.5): 277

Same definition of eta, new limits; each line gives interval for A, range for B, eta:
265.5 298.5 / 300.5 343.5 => 0.06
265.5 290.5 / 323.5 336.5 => 0.08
